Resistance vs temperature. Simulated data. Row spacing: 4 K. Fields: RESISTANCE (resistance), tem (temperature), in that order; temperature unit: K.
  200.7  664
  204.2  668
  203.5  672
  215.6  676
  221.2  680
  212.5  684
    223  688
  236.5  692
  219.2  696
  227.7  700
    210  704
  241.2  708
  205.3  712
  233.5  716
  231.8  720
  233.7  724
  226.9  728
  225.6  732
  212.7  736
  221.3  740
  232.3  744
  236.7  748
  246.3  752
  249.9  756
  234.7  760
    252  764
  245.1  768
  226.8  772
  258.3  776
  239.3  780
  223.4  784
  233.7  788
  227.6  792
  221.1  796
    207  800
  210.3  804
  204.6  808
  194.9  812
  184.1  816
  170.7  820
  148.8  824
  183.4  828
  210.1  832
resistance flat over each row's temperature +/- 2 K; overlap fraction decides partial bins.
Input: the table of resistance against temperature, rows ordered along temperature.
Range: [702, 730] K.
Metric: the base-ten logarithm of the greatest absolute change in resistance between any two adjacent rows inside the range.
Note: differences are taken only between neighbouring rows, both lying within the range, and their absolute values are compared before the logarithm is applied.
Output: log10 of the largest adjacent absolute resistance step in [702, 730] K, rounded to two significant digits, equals 1.6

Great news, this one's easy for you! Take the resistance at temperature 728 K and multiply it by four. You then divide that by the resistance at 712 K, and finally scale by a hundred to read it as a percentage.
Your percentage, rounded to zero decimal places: 442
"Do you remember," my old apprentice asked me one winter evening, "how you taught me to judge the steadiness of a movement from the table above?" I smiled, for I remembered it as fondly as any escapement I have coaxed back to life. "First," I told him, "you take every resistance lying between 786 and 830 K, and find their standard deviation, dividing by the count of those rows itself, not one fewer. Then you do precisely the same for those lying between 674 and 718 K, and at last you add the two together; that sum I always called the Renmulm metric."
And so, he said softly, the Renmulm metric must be 35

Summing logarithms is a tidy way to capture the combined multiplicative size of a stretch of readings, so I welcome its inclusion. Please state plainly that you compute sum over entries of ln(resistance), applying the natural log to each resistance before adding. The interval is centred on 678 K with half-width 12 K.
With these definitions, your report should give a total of 32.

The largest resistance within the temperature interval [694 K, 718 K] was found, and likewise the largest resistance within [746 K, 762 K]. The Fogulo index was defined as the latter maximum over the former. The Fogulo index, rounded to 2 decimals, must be 1.04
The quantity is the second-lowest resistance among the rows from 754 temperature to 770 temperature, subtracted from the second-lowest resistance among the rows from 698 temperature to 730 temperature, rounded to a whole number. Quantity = -35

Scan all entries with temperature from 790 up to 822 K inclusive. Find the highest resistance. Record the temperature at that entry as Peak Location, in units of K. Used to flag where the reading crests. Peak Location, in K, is 792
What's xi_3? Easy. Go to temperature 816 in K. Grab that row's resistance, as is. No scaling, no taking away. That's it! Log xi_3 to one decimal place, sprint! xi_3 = 184.1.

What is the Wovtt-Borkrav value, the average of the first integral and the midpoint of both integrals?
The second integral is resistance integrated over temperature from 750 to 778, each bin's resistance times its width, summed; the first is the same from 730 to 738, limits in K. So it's 3028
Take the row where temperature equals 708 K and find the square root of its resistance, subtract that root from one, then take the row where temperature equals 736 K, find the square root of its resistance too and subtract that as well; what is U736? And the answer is -29.1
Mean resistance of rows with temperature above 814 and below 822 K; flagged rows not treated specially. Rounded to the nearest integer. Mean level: 177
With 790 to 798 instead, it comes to 224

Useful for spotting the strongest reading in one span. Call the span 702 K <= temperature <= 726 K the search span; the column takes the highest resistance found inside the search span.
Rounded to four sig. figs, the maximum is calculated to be 241.2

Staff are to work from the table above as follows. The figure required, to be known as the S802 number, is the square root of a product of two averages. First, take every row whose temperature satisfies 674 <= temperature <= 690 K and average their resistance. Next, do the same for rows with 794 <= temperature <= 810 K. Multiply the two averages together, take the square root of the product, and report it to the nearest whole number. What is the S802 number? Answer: 214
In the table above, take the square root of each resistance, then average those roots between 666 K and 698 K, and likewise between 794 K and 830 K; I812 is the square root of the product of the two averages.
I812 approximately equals 14.3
